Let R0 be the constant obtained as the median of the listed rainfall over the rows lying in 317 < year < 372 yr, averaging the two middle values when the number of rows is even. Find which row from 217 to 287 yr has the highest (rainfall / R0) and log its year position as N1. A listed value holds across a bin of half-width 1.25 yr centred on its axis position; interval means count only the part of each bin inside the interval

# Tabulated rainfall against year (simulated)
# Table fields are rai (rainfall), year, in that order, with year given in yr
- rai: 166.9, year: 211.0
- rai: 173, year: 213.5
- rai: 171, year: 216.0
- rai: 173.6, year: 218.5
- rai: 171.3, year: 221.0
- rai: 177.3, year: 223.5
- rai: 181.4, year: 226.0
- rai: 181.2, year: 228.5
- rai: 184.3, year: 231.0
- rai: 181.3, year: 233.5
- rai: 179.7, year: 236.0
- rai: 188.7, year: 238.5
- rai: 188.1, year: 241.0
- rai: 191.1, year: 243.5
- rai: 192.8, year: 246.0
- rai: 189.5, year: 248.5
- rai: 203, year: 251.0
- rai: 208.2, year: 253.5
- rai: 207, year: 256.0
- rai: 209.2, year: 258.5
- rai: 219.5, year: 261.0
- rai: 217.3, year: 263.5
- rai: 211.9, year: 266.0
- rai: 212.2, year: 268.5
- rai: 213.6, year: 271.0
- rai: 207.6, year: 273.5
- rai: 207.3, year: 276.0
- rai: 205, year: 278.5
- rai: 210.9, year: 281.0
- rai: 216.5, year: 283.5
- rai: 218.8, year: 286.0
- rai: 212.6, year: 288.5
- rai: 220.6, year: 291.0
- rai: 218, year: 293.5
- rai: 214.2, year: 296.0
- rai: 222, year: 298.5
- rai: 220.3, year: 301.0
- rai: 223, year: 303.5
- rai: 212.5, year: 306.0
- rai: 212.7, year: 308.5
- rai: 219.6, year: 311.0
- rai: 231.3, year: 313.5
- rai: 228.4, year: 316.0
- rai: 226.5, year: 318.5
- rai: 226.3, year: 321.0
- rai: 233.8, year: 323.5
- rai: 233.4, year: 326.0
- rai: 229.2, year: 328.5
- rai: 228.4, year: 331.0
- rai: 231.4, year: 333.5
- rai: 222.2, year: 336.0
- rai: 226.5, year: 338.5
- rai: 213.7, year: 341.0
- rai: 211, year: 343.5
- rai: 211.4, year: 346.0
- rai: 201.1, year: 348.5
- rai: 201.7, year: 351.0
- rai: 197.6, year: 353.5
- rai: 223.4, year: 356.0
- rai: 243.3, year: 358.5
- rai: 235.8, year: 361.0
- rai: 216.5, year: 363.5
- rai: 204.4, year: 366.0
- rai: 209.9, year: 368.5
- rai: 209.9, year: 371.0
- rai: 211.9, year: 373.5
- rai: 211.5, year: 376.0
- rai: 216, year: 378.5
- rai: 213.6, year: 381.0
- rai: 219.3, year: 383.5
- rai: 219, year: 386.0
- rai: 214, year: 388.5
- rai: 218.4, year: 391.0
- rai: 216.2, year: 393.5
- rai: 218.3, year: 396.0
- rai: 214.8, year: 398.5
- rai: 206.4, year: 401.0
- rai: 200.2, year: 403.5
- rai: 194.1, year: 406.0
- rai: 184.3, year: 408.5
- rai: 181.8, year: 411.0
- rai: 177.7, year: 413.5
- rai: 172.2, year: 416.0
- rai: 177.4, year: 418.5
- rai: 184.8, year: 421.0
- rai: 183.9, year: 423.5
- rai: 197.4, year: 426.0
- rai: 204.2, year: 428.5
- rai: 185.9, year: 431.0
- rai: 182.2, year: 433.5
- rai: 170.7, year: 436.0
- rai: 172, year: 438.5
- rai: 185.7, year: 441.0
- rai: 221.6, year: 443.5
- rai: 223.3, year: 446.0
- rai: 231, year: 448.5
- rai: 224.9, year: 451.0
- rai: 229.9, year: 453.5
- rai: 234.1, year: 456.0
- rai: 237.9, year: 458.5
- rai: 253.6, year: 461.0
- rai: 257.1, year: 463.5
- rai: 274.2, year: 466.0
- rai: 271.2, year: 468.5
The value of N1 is 261.0 yr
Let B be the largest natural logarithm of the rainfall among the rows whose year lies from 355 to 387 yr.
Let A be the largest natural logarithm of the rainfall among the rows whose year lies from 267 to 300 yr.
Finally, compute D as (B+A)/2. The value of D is 5.45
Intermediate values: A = 5.40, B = 5.49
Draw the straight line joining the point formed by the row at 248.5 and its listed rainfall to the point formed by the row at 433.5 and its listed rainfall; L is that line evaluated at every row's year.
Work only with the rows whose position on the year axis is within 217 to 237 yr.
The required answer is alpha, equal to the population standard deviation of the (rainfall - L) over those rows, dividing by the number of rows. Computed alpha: 4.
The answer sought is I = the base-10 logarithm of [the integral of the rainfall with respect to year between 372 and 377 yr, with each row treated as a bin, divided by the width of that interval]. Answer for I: 2.33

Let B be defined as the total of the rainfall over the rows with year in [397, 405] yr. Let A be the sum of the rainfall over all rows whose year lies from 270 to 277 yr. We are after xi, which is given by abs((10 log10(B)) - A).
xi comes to 601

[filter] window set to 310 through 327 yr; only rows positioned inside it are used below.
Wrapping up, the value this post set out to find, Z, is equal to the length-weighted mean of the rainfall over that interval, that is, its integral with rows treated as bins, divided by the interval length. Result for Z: 229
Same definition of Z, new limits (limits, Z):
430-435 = 183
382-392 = 218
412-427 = 182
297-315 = 220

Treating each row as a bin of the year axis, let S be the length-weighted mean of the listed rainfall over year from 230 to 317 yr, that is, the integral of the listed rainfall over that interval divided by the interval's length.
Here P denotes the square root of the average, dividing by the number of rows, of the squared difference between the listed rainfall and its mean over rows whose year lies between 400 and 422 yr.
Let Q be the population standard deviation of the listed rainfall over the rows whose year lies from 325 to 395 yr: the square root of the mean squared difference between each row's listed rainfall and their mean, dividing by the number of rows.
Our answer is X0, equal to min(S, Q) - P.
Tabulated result 0.0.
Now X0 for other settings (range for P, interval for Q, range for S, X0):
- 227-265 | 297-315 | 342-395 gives -7.0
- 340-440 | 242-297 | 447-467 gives -8.8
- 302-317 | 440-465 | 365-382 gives 11.5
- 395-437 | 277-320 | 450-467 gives -7.4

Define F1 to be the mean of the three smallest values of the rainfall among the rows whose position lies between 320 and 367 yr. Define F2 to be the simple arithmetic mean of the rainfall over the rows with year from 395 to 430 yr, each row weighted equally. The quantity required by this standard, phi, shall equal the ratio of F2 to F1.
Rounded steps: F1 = 200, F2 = 193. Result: 0.96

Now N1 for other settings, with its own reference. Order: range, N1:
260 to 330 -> 323.5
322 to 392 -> 358.5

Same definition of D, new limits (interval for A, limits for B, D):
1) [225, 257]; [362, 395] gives 5.36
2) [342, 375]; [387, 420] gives 5.44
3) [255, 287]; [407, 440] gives 5.36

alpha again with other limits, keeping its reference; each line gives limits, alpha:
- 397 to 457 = 21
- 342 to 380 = 12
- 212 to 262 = 14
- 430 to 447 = 20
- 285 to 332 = 7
